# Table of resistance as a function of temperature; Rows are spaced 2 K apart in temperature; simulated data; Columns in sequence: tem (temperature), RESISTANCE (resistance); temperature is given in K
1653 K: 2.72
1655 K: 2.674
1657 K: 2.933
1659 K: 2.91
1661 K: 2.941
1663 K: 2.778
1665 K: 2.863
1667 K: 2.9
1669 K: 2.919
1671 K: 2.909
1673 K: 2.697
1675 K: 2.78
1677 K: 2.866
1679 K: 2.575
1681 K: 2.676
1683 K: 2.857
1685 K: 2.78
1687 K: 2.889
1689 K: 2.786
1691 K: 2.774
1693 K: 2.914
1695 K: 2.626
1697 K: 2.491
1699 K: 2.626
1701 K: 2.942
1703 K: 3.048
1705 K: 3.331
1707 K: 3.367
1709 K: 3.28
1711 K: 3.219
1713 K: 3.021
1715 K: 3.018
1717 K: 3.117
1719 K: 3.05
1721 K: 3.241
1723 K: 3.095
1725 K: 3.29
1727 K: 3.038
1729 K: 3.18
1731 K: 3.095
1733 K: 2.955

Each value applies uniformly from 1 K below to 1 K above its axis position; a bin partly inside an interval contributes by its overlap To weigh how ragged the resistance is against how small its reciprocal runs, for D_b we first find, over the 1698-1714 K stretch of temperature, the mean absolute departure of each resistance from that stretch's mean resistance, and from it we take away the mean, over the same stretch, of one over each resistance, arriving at -0.13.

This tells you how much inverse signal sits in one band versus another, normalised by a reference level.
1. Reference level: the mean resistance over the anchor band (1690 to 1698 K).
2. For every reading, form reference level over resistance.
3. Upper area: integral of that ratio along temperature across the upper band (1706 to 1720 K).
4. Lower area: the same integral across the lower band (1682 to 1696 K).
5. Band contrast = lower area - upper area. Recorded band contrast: 1.5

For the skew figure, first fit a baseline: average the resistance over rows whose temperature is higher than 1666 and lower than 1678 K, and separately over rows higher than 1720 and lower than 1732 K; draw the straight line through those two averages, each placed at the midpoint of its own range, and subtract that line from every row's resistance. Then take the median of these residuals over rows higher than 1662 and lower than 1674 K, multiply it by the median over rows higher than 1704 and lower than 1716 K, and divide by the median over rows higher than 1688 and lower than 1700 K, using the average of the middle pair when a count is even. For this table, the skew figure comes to -0.04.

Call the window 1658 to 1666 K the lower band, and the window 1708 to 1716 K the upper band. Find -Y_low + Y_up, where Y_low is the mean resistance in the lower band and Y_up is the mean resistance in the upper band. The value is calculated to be 0.3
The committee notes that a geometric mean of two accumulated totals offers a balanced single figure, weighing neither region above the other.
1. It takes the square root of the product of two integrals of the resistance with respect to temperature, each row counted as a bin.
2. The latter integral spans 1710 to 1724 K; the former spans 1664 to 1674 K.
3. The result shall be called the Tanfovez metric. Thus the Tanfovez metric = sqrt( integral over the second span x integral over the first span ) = 35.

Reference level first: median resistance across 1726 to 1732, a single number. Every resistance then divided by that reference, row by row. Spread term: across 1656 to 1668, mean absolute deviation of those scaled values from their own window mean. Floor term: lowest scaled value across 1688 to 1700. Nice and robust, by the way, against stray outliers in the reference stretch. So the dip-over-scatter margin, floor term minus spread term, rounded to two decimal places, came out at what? 0.79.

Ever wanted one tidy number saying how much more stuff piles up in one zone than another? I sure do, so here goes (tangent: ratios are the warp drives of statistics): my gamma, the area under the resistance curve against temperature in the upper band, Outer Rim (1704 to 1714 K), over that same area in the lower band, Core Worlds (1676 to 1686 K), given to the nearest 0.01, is 1.18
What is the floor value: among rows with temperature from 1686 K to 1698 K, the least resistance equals 2.491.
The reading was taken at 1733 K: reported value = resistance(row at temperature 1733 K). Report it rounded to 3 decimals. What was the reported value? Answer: 2.955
